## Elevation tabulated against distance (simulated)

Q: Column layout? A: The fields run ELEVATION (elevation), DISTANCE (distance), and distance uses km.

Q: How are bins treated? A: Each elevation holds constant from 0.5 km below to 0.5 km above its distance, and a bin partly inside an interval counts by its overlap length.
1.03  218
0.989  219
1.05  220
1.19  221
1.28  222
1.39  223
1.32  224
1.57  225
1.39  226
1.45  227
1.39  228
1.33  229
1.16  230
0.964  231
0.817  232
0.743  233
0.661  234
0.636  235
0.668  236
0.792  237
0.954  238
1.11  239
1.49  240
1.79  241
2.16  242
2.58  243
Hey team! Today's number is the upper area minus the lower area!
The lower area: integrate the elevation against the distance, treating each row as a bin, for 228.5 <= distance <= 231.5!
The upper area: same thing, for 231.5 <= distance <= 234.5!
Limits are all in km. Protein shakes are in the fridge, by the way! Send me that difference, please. -1.2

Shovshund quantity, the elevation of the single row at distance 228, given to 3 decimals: 1.390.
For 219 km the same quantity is 0.989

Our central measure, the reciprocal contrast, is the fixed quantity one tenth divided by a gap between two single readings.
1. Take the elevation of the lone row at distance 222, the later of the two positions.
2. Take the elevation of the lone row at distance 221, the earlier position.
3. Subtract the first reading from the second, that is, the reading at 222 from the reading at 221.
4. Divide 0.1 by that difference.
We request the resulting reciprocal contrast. -1.1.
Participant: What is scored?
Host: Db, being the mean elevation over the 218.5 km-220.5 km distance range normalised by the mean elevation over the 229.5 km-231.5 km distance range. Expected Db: 1.0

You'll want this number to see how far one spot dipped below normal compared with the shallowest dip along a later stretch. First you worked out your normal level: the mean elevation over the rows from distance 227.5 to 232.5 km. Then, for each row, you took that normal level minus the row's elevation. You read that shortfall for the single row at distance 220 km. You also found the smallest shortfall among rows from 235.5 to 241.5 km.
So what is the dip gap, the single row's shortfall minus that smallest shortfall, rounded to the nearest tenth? 0.7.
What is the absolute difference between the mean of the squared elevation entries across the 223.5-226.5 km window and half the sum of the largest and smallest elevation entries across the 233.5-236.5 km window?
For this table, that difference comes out 1.4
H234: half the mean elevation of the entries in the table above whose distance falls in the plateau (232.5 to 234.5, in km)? 0.35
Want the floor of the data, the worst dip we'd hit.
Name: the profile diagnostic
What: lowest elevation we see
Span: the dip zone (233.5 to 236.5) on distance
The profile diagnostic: 0.636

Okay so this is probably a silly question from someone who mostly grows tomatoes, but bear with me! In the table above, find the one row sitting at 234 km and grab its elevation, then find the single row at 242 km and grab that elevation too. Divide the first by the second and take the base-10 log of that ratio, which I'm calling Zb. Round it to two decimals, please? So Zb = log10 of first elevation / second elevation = -0.51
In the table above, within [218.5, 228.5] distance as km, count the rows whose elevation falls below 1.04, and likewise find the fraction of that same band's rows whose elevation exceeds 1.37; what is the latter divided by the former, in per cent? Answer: 50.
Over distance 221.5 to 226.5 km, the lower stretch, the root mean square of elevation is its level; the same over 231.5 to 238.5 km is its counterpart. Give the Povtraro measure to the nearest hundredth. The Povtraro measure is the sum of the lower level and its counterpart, 2.15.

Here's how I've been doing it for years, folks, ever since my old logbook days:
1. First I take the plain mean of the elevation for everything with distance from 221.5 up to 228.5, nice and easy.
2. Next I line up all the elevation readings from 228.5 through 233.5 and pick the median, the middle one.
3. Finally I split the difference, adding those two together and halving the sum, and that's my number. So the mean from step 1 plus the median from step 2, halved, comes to 1.18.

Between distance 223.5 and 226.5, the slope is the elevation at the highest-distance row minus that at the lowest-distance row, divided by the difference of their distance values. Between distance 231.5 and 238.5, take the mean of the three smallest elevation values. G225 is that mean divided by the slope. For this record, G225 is 19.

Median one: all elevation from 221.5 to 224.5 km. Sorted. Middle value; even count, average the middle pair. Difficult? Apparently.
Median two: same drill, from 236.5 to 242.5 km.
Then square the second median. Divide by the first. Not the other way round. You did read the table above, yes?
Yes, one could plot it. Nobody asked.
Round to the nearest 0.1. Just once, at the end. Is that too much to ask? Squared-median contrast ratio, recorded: 1.3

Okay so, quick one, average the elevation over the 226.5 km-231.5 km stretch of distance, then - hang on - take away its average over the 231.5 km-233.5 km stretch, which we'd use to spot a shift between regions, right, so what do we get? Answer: 0.48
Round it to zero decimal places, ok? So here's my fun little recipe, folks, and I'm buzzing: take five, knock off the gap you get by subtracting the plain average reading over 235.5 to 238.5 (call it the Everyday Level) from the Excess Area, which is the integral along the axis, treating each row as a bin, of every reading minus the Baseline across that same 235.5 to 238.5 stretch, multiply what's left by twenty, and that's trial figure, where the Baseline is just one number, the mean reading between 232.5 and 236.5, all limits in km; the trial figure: 108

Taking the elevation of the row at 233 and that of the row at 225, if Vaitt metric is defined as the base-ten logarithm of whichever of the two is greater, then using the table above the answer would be 0.20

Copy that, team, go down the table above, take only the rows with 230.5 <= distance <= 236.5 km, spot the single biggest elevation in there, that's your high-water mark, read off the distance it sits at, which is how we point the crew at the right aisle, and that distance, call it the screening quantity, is 231 km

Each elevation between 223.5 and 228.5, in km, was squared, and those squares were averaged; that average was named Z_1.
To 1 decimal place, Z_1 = 2.0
